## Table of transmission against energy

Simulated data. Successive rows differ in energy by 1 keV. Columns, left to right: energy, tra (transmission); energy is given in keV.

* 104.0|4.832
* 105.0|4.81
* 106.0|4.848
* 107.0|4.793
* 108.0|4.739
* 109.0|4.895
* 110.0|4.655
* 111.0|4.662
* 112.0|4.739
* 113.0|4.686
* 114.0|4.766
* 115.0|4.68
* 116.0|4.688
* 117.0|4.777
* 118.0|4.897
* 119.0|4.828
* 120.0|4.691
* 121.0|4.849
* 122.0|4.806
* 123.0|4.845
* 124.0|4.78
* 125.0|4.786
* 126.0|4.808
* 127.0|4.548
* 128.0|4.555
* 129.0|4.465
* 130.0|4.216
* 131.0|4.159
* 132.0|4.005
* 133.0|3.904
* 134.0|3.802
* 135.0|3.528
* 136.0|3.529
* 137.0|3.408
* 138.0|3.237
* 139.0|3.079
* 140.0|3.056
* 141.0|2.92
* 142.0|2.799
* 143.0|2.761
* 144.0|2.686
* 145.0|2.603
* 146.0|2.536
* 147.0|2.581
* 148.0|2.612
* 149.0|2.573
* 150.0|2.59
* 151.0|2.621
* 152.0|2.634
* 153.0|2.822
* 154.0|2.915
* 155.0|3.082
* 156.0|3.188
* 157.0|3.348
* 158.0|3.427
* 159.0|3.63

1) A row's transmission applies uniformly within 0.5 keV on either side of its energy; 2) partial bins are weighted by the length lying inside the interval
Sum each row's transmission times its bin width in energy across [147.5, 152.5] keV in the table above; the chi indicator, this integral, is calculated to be 13.03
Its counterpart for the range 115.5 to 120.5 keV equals 23.88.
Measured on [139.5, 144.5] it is 14.22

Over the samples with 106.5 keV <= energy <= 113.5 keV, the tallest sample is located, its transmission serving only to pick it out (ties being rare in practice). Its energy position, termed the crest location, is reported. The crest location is 109.0 keV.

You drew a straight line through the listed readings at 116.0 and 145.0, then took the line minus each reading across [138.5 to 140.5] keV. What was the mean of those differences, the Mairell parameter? -0.1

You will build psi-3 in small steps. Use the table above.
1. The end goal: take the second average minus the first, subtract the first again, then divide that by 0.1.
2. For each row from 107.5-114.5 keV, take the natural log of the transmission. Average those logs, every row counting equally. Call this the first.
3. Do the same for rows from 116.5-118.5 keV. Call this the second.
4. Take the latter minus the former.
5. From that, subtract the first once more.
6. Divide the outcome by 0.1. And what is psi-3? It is -15.3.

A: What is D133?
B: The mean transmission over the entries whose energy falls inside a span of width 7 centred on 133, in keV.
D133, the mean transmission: 3.88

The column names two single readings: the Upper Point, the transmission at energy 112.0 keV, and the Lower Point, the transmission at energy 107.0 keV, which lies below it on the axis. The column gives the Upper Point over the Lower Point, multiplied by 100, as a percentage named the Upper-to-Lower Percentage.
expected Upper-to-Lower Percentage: 99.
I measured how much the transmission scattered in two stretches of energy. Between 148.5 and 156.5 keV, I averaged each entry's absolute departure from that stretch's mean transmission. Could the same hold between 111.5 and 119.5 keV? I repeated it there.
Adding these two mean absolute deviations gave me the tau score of 0.258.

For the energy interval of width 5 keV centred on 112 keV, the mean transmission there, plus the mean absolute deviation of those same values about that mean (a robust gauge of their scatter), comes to 4.7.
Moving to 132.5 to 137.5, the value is 3.8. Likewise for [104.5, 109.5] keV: 4.9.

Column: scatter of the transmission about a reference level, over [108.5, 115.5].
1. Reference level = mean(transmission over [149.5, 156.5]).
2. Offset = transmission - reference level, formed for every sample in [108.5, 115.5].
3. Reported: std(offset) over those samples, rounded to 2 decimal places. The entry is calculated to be 0.08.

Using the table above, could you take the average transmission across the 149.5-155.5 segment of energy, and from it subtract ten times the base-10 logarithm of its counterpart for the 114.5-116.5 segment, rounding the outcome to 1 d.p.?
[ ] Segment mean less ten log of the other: -3.9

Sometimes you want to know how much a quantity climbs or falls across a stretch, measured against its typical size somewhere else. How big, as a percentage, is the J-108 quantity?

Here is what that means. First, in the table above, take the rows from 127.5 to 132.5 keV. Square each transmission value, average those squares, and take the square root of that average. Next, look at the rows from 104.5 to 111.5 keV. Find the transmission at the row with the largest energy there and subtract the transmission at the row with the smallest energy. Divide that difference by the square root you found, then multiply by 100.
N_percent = -3.5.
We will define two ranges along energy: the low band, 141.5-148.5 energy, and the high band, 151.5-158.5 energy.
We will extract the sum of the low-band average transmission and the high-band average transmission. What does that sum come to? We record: 5.7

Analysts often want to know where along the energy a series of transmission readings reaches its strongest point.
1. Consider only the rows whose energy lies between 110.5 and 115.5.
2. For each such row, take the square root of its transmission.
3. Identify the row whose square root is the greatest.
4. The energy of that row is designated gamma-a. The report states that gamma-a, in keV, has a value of 114.0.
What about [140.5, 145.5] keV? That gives 141.0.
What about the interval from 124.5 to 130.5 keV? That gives 126.0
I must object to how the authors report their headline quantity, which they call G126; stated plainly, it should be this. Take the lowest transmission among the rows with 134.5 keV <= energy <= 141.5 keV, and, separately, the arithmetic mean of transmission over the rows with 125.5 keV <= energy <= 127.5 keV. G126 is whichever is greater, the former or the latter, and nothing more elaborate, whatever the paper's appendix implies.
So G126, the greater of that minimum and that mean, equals 4.68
